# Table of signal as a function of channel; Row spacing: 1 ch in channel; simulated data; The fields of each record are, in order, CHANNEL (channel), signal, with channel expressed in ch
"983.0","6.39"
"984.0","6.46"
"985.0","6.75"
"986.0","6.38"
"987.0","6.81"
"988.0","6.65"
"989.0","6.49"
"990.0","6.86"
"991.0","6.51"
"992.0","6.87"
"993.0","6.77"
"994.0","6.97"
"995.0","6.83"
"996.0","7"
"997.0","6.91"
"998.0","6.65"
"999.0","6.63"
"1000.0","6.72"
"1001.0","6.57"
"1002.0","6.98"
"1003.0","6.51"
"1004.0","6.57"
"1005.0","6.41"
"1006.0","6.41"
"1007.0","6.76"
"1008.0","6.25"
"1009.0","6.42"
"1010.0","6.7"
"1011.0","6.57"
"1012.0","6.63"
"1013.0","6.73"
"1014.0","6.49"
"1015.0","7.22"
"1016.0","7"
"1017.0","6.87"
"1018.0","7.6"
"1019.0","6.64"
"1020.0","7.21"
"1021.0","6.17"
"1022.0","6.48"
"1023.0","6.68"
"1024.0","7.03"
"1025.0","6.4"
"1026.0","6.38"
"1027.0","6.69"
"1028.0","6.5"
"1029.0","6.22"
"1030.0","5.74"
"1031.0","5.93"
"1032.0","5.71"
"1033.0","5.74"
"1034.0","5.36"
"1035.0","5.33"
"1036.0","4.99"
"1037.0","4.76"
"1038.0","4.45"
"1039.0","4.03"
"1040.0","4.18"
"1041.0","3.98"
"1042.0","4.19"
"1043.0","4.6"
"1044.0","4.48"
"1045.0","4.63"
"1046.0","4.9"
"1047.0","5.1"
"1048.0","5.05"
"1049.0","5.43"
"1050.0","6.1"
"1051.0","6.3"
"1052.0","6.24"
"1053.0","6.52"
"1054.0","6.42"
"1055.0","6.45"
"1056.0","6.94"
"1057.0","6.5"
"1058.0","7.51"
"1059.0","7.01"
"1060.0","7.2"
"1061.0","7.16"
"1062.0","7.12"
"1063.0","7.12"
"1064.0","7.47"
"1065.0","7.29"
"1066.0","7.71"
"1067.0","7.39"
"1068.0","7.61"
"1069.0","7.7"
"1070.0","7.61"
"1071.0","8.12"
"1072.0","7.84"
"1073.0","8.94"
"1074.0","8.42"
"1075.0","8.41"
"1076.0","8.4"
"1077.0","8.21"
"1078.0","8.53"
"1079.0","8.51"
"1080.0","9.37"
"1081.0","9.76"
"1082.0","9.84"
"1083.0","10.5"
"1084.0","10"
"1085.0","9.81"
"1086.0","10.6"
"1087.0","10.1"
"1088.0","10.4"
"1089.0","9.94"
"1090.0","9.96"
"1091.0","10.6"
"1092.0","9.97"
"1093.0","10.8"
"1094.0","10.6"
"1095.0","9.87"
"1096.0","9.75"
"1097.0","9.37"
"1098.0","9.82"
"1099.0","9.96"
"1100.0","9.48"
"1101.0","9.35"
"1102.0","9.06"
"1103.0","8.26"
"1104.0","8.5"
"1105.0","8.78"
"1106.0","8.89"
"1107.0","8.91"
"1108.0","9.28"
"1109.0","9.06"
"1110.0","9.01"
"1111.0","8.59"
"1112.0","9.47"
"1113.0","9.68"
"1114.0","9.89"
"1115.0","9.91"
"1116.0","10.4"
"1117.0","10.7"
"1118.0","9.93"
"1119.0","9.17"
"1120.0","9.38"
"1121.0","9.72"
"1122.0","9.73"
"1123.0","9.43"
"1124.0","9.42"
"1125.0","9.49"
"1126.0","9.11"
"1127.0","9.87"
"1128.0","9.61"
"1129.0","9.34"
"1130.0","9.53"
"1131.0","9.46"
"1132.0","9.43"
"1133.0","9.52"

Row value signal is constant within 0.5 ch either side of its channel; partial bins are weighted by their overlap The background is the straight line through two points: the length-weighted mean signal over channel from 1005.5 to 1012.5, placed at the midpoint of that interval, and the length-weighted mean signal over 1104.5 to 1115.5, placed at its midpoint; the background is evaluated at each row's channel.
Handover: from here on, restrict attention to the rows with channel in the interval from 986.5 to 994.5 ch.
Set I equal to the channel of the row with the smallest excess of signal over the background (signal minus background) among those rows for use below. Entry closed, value 991.0 ch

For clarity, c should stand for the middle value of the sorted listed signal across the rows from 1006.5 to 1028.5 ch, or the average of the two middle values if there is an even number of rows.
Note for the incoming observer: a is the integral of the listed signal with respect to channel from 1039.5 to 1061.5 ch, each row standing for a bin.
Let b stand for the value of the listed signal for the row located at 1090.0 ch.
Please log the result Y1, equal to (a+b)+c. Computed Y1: 144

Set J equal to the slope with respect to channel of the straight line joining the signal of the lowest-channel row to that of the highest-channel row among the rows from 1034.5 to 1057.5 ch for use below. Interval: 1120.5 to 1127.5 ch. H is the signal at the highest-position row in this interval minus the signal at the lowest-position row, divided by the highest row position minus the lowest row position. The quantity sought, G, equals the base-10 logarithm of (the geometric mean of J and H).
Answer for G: -1.4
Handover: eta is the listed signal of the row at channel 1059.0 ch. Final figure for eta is 7.01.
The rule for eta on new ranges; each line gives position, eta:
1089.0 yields 9.94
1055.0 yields 6.45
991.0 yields 6.51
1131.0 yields 9.46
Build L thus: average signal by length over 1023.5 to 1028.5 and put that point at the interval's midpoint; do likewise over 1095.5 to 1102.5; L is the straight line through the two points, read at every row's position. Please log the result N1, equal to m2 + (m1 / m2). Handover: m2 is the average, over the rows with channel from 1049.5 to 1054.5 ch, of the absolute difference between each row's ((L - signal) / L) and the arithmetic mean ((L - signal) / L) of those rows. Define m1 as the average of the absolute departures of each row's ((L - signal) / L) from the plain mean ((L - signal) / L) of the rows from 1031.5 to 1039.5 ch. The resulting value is 6.6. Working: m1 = 0.078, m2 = 0.012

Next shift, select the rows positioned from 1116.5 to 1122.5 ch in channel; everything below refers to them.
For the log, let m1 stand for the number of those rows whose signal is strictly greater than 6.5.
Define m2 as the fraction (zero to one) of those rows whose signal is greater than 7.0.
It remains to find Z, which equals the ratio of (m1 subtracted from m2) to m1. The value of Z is -0.83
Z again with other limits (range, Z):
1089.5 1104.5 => -0.93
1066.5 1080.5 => -0.93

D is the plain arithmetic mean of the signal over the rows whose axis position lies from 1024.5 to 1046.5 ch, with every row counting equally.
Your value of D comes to 5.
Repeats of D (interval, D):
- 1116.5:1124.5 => 10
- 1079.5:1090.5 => 10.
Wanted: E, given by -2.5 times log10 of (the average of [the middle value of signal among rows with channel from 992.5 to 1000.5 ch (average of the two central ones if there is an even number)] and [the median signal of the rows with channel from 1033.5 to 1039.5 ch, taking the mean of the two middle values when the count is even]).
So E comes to -1.92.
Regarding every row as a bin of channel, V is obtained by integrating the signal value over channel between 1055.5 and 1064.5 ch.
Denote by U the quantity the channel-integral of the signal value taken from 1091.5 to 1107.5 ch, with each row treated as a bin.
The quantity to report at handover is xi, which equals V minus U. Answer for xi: -87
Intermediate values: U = 151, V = 64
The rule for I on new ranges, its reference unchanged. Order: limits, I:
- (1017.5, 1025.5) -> 1021.0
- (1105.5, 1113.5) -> 1111.0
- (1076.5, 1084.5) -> 1077.0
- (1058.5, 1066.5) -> 1059.0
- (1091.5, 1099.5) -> 1097.0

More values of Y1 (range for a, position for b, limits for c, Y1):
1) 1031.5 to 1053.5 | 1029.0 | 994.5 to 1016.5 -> 125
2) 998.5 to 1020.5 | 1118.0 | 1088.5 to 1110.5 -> 167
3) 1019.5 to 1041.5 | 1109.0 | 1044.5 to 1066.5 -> 142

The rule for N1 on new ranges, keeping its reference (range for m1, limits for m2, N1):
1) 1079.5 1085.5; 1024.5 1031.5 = 0.6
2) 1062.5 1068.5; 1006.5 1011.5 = 0.7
